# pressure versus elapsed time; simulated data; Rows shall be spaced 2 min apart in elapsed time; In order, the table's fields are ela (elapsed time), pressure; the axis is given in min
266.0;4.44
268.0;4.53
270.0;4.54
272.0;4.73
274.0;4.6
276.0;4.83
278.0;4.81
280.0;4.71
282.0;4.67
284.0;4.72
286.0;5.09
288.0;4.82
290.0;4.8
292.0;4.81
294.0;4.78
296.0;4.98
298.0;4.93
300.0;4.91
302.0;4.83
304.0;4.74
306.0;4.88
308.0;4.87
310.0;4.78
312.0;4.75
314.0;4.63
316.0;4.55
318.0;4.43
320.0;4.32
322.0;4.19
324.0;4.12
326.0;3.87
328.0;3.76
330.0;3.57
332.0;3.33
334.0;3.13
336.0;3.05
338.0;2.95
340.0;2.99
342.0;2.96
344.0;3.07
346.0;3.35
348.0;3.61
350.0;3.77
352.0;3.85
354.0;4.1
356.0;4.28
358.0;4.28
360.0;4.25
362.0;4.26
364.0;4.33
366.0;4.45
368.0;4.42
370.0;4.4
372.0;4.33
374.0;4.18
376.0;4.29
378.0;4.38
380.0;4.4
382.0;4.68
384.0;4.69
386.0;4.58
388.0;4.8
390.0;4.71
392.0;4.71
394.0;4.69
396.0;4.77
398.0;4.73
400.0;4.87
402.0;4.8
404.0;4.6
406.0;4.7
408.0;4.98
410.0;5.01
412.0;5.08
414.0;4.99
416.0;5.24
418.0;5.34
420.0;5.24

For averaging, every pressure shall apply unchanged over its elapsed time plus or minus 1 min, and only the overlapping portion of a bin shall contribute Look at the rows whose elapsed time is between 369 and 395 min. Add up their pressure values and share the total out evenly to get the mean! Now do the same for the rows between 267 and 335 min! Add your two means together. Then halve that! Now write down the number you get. 4.53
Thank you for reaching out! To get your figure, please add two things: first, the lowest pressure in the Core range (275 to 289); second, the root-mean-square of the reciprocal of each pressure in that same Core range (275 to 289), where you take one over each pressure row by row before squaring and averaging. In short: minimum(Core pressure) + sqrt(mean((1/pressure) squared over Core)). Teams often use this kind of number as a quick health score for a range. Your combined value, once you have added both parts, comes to 4.88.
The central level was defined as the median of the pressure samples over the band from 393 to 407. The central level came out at 4.73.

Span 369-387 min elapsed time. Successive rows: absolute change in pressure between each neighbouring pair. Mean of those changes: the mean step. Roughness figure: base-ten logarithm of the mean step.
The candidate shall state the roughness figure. -0.98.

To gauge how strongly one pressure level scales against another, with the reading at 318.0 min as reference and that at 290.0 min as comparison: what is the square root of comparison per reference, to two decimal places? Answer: 1.04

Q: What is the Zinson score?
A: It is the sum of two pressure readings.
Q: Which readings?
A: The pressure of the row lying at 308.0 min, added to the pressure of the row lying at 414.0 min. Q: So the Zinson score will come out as 9.9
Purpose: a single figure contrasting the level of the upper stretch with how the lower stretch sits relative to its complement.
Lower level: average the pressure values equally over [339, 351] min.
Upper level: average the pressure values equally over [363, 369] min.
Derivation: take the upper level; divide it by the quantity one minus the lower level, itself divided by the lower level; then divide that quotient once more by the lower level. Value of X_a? -1.9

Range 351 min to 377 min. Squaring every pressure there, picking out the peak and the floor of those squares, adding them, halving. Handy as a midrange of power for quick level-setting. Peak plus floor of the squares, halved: 17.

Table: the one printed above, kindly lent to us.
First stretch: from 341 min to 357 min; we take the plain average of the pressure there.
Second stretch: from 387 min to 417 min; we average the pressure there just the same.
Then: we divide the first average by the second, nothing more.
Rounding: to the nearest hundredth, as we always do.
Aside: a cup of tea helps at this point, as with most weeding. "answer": 0.75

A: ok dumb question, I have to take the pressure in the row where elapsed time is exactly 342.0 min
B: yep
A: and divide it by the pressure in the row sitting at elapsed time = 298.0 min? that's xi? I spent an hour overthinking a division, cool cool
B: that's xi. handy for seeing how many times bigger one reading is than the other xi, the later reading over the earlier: 0.6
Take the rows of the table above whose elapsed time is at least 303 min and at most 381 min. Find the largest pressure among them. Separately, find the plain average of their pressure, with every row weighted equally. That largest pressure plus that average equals 8.9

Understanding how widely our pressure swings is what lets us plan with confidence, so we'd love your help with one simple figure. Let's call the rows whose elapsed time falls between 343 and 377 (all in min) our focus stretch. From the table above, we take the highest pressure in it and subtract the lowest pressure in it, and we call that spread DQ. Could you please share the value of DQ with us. 1.4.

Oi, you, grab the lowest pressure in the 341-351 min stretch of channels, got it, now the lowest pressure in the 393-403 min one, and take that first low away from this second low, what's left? 1.7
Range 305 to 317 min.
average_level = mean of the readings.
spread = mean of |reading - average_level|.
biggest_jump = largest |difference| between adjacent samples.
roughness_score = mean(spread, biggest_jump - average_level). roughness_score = -2.26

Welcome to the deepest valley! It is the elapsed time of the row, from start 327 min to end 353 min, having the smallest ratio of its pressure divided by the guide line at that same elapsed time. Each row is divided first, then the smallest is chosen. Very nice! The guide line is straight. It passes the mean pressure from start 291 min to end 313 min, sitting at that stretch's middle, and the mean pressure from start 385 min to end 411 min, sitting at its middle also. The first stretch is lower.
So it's 338.0 min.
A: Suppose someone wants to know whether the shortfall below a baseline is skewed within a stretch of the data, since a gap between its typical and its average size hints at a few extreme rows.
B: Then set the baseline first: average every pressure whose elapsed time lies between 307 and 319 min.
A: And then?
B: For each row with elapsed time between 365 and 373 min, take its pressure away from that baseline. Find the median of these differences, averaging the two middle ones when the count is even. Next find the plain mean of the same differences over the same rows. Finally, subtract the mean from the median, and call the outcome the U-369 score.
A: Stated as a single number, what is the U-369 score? -0.010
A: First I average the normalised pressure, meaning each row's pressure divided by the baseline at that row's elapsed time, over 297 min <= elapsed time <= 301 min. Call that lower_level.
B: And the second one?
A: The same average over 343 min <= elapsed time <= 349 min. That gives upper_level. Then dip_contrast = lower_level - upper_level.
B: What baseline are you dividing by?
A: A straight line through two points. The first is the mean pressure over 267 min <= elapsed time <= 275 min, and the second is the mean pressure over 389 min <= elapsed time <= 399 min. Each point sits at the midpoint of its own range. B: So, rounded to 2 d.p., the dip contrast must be 0.35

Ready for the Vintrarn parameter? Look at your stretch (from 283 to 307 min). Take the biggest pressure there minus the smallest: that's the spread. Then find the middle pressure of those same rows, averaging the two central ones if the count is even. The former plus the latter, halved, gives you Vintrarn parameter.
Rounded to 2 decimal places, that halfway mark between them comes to 2.60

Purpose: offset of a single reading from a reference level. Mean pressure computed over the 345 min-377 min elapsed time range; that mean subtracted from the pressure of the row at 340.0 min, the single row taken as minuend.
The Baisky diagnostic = -1.1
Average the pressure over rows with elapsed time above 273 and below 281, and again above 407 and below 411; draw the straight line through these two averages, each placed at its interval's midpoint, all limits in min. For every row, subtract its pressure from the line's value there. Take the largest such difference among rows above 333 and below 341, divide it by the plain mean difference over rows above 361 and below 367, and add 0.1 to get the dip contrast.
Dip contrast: 3.5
